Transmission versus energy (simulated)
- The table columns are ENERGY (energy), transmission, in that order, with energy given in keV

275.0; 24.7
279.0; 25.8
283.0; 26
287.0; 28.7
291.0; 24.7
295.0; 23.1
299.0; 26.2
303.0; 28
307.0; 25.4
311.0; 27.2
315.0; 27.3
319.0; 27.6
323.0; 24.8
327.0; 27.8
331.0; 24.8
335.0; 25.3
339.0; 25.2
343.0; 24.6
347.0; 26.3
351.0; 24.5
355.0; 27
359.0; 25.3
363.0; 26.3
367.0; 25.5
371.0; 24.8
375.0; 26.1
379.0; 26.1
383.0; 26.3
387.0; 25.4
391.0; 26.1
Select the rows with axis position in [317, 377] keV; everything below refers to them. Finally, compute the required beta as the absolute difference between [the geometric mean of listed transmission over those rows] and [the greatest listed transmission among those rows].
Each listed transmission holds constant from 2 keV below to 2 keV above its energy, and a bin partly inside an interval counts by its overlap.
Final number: 2.1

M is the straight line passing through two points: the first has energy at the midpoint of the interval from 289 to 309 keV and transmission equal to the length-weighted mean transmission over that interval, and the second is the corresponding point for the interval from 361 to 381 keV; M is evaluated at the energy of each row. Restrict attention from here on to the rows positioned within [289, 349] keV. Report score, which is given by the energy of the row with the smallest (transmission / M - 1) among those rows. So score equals 295.0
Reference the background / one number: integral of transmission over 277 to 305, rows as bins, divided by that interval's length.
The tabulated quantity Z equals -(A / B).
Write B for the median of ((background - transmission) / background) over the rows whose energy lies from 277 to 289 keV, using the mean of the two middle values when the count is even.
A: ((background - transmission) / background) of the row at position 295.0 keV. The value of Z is -42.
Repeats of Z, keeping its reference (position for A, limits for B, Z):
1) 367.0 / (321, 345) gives -1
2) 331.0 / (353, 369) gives -7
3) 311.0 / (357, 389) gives 4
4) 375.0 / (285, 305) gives 0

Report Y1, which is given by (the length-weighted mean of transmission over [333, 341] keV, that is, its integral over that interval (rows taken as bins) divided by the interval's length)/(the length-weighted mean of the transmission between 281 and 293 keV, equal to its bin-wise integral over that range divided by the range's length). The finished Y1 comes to 0.95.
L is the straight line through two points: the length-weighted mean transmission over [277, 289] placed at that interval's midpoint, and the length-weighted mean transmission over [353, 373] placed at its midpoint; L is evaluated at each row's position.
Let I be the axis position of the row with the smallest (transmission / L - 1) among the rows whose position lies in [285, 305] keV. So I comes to 295.0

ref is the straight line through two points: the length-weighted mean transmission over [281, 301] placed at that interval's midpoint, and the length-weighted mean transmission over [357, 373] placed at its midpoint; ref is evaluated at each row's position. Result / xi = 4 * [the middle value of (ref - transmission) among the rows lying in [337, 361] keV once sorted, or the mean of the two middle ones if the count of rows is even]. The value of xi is 1.1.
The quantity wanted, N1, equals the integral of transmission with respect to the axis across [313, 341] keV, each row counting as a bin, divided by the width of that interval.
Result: 26.1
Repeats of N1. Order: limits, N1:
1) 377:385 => 26.2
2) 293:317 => 26.2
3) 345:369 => 25.8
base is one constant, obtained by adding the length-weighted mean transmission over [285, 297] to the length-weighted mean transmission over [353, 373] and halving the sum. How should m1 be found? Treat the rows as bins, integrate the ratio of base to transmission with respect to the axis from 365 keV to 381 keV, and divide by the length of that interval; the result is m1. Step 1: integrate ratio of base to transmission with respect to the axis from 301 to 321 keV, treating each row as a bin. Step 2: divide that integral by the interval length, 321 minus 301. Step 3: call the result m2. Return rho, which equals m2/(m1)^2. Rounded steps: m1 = 1.00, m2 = 0.95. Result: 0.95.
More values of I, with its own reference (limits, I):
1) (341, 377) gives 351.0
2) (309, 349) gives 323.0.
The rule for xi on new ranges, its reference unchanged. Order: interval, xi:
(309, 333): -6.4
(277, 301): -0.5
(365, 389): -1.4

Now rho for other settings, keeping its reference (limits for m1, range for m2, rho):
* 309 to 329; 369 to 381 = 1.10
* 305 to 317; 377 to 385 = 1.05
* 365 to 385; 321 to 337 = 1.01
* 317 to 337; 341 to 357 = 1.03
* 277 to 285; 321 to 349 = 1.03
